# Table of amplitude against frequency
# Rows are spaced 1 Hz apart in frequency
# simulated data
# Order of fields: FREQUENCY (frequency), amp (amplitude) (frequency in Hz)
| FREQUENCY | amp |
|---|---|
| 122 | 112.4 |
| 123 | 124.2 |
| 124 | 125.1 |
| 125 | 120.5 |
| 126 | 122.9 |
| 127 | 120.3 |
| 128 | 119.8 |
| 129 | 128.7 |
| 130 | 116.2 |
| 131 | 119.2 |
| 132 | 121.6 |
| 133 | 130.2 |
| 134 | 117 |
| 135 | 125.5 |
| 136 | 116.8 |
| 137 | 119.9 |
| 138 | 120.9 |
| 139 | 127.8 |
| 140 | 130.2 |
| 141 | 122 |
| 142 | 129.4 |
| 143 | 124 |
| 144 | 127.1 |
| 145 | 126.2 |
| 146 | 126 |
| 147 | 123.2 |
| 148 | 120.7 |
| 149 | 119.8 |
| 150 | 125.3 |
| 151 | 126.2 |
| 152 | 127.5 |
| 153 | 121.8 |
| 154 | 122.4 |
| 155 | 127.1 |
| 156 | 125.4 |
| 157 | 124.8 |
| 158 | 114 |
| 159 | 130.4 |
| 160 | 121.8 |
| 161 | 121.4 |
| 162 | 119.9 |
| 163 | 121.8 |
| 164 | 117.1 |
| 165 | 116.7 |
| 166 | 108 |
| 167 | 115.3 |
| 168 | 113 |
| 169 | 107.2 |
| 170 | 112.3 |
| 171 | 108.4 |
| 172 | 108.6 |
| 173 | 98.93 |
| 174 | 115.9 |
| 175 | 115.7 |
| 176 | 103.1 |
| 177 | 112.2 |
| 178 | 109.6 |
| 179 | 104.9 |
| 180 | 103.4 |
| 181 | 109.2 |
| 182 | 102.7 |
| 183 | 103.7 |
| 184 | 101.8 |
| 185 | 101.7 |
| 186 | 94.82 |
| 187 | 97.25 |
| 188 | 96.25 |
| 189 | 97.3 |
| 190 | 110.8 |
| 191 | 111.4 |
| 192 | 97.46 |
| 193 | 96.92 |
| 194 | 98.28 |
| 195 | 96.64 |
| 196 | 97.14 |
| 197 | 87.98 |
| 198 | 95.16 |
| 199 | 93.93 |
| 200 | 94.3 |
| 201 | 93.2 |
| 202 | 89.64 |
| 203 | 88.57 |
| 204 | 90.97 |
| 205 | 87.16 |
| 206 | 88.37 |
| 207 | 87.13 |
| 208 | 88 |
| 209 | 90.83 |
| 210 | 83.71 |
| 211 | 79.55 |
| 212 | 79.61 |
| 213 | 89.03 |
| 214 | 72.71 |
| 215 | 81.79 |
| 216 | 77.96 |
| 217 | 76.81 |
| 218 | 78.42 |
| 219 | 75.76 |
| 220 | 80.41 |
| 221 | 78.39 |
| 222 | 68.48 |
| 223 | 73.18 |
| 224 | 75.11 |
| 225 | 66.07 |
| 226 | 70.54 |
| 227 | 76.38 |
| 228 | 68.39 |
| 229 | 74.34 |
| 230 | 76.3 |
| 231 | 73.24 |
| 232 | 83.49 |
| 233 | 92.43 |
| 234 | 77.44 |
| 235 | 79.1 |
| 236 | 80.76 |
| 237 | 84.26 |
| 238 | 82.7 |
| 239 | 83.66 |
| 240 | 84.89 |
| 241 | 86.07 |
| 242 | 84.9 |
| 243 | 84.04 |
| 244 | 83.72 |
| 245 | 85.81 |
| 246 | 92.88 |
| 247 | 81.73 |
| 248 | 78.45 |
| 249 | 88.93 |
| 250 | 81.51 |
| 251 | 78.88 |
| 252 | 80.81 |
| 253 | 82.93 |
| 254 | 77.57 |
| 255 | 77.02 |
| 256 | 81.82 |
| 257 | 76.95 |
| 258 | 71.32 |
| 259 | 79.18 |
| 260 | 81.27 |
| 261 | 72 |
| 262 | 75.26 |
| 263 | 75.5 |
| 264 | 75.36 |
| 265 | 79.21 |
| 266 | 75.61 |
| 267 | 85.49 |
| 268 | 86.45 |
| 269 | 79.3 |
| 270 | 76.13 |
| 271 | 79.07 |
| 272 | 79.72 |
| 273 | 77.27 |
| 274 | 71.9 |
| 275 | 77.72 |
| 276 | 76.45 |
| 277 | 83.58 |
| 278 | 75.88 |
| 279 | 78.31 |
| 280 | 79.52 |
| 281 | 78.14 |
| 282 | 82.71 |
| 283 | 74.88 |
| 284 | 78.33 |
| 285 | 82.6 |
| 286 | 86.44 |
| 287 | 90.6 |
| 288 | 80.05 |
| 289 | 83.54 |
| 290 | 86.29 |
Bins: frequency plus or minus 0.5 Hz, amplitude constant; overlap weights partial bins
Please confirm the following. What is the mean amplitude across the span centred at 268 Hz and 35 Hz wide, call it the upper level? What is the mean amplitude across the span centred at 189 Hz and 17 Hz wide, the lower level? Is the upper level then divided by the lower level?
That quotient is 0.78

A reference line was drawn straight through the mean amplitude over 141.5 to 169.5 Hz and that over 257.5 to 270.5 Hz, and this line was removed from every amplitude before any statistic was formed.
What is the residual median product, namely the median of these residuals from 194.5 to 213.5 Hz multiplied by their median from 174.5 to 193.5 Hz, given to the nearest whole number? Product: 101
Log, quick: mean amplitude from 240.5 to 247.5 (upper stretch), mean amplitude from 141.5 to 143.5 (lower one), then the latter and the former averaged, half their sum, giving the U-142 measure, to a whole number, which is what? 106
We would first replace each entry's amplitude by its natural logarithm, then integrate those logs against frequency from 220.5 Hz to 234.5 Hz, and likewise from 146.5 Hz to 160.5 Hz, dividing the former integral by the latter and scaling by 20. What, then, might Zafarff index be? 17.9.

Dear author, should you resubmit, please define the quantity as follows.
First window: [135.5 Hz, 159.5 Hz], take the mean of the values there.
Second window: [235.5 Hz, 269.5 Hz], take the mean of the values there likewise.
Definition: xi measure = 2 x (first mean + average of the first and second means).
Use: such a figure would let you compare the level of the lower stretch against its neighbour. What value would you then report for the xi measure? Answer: 453.4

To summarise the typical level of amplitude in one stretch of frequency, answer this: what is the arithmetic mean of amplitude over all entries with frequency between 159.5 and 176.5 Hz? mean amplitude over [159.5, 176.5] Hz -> 113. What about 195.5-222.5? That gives 85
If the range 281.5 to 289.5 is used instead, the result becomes 82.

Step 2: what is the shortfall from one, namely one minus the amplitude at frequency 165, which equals -116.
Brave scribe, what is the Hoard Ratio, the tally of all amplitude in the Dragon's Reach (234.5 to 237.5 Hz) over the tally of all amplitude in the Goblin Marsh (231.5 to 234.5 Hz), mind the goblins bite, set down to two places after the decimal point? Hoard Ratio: 0.96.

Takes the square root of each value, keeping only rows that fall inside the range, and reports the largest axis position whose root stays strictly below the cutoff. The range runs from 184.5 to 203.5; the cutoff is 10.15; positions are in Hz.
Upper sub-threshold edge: 203 Hz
